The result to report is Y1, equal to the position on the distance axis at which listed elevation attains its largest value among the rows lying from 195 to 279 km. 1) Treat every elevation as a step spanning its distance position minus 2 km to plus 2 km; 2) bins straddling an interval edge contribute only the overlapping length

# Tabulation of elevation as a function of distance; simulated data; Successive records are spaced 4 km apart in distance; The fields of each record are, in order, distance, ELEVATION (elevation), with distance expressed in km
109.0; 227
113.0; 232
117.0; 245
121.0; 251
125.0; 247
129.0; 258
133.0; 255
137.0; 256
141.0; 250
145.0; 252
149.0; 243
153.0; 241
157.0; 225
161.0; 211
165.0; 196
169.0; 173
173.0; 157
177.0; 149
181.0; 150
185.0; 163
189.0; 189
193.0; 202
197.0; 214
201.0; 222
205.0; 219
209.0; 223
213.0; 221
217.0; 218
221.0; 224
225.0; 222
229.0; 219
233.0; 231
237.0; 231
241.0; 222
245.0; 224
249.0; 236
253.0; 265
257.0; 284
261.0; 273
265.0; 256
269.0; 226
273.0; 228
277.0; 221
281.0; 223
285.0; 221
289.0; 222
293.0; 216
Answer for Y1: 257.0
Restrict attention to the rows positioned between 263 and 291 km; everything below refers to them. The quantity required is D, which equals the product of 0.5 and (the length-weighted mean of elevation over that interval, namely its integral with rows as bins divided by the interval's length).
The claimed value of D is 114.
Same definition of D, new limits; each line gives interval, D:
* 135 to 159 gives 122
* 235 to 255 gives 118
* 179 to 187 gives 78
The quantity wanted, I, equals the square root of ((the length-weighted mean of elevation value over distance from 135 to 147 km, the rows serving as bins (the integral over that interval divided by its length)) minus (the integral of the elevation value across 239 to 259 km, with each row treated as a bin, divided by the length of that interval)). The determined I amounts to 3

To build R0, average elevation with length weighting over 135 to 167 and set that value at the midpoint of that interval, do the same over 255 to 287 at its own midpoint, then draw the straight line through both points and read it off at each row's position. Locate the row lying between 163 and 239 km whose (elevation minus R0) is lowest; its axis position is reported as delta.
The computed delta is 177.0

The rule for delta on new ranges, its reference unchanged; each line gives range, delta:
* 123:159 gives 157.0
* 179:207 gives 181.0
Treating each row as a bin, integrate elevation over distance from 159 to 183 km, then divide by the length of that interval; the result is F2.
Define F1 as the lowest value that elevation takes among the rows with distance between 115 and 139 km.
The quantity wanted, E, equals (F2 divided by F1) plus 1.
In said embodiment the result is 1.70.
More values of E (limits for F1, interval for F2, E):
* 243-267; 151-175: 1.90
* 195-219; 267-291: 2.04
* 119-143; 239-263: 2.01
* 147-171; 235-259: 2.41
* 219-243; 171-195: 1.77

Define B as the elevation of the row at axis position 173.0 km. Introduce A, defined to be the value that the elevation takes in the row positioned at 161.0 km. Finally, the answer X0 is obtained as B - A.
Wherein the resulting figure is -54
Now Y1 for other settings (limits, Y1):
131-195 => 137.0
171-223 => 221.0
